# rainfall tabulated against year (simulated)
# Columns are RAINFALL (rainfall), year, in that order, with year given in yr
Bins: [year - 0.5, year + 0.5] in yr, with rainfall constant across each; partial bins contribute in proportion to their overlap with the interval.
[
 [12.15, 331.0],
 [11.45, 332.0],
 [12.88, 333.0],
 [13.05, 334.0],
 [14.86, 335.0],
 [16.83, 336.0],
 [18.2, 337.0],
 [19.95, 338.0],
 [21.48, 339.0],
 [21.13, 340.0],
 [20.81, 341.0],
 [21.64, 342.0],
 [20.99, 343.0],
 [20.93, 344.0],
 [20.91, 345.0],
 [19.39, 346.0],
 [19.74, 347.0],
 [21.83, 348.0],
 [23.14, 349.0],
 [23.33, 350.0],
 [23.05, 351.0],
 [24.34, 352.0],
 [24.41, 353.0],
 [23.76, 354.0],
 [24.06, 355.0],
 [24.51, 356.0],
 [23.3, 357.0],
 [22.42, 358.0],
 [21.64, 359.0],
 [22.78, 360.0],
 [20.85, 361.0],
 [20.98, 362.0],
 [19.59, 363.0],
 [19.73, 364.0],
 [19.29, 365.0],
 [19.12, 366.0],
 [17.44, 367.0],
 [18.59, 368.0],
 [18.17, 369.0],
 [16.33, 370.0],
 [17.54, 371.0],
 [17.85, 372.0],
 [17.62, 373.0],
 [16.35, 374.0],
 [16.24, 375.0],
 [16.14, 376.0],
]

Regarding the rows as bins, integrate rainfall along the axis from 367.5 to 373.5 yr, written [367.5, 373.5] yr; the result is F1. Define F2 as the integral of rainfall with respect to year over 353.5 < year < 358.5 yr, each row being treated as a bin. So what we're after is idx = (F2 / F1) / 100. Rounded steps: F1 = 106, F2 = 118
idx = 0.011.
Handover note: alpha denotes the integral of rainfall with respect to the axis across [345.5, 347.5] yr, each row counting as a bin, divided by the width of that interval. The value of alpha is 19.6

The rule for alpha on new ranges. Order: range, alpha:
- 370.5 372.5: 17.7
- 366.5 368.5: 18.0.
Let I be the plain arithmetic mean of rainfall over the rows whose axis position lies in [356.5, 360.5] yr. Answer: 23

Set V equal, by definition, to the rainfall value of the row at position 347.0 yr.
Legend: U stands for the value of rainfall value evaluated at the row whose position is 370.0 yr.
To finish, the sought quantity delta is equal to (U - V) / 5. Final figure -0.7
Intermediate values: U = 16.33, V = 19.74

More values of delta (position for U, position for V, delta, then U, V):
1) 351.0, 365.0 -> 0.8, 23.05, 19.29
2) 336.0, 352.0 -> -1.5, 16.83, 24.34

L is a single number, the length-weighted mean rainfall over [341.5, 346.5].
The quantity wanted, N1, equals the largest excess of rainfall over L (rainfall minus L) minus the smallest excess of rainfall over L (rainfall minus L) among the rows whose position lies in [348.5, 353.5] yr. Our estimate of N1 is 1.4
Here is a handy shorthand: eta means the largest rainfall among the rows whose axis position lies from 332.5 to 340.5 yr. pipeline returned 21.48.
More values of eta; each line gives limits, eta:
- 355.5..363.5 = 24.51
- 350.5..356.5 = 24.51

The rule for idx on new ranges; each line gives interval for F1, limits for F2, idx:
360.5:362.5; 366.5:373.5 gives 0.030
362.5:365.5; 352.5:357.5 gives 0.020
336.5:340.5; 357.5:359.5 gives 0.005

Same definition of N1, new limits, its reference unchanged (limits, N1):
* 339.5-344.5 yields 0.8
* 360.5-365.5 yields 1.7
